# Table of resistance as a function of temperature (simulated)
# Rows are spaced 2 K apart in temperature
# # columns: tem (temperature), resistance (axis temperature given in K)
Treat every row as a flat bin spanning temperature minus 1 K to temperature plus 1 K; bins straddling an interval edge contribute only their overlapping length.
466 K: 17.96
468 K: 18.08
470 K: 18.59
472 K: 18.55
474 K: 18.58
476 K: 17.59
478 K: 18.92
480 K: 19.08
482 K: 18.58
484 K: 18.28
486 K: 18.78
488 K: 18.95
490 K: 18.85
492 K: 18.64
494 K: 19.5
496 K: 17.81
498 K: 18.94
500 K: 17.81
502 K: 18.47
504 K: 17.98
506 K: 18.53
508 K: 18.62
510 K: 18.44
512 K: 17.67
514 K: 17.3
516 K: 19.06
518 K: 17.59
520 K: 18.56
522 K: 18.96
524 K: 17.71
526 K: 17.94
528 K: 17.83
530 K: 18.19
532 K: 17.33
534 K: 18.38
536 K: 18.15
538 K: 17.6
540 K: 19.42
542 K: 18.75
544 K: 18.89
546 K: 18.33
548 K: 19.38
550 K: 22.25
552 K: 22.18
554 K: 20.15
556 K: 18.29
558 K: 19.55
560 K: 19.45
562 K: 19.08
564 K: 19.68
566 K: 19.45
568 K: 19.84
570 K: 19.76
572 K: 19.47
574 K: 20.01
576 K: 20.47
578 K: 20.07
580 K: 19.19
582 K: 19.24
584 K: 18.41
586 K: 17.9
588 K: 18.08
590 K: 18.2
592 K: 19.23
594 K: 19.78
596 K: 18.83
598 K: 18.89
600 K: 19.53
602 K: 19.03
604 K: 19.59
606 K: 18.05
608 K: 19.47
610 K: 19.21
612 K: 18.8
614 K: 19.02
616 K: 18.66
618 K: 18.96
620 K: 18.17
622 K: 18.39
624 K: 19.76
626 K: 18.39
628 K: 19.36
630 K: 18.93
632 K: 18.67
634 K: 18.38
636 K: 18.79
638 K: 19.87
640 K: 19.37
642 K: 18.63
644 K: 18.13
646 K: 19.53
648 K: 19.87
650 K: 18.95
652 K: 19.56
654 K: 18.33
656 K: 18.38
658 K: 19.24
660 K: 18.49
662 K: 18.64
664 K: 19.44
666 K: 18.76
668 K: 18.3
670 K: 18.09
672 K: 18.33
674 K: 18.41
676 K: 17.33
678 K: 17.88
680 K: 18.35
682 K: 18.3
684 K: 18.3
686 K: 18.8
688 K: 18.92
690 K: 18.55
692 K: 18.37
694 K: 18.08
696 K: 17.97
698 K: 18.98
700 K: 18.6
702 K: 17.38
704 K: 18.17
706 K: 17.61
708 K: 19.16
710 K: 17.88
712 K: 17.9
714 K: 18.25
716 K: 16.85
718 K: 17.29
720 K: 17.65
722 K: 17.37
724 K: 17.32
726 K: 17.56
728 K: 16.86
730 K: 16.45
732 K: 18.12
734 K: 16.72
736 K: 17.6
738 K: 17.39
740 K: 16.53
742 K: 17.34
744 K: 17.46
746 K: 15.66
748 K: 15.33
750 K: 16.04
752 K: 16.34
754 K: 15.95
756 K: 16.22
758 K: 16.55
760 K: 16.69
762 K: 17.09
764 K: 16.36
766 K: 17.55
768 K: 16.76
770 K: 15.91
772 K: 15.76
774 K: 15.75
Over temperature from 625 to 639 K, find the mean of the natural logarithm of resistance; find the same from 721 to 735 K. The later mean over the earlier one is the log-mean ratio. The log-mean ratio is 0.97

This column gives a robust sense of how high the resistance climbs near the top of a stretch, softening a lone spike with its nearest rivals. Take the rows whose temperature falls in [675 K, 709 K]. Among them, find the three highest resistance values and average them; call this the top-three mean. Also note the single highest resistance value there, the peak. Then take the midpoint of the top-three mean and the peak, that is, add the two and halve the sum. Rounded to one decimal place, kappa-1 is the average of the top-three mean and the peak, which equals 19.1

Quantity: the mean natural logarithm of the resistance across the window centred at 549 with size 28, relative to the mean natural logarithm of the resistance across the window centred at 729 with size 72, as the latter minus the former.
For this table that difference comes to -0.12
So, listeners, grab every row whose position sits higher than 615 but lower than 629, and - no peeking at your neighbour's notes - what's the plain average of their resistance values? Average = 18.8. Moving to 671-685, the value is 18.1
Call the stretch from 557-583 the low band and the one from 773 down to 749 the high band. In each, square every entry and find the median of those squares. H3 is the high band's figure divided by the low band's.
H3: 0.70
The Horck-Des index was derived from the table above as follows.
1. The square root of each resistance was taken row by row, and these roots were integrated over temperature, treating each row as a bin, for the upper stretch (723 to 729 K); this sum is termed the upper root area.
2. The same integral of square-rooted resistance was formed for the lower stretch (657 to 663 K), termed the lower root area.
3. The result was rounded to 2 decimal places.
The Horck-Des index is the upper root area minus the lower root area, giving -1.09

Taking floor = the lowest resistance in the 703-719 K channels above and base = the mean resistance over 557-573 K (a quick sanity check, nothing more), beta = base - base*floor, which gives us -310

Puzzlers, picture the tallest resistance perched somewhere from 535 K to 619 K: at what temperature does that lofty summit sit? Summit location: 550 K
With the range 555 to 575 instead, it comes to 574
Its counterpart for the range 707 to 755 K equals 708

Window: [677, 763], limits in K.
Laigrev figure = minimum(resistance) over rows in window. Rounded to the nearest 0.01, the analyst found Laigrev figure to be 15.33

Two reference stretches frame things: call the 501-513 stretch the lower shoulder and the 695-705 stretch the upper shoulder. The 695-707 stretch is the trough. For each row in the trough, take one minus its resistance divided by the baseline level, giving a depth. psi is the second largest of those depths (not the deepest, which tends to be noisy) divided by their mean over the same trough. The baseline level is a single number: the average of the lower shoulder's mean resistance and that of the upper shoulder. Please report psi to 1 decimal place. 4.8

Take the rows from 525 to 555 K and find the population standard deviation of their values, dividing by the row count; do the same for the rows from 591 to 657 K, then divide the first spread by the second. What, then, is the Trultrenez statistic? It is 2.7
